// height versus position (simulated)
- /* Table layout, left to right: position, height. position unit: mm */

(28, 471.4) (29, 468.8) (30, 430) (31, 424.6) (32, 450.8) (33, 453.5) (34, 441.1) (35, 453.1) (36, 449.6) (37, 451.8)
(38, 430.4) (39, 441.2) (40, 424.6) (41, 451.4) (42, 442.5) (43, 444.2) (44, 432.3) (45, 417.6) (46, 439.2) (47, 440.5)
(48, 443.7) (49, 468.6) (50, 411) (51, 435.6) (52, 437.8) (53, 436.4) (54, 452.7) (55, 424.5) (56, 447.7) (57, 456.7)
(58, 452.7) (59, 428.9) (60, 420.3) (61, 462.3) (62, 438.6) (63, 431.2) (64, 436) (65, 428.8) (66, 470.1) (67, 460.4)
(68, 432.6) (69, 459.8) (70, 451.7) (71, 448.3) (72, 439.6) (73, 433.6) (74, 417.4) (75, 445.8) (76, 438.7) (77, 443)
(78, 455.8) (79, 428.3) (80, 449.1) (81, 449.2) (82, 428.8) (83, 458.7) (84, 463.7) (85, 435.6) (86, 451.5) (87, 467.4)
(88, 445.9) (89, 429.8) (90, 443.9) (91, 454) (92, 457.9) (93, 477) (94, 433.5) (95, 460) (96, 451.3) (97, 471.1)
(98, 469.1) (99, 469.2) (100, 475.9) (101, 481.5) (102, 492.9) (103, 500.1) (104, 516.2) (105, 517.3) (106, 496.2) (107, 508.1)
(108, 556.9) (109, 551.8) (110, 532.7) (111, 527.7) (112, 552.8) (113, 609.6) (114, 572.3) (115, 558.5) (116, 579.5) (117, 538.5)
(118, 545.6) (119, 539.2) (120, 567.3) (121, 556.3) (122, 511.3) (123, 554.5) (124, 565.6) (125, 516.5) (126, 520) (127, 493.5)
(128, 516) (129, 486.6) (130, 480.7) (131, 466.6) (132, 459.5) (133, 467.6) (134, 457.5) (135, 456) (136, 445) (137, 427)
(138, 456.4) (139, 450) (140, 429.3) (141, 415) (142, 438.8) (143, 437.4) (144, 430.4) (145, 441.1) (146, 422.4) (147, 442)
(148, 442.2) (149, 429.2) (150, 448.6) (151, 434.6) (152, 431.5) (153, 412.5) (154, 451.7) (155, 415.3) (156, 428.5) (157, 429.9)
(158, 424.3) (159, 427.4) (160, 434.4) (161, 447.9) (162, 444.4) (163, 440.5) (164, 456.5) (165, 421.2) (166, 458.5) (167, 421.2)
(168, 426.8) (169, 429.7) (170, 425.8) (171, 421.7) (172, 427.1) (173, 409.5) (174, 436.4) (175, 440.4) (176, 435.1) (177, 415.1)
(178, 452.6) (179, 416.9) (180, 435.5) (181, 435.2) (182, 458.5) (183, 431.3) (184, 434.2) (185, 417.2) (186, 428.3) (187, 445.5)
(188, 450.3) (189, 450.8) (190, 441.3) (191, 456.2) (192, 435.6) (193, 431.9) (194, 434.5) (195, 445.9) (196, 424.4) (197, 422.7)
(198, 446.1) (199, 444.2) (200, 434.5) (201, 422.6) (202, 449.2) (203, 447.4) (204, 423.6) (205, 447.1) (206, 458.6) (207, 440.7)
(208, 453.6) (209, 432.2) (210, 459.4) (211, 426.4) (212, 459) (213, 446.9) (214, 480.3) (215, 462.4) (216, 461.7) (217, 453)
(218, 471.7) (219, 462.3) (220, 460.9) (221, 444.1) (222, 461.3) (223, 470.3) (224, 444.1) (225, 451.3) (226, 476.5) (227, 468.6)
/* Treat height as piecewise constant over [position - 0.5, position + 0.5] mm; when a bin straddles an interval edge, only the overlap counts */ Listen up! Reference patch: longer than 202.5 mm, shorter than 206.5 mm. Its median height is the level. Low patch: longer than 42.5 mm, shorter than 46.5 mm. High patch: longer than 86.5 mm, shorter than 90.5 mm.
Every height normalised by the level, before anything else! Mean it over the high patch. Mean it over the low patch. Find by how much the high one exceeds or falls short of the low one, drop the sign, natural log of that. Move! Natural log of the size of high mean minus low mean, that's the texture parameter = -3.5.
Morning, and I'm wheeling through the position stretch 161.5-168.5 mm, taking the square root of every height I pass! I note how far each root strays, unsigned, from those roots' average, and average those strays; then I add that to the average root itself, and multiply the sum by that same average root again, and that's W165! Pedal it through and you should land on 445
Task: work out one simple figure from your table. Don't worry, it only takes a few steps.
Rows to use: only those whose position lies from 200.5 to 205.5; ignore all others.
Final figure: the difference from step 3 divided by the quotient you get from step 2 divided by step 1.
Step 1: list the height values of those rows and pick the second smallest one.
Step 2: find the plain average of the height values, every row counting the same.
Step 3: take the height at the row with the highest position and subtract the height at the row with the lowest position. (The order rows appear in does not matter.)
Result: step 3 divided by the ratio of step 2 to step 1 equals 24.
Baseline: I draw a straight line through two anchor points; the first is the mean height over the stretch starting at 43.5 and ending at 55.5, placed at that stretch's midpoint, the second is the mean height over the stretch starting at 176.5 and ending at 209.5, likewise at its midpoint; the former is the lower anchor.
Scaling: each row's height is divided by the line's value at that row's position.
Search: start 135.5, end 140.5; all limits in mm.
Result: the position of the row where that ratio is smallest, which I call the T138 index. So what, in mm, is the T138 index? 137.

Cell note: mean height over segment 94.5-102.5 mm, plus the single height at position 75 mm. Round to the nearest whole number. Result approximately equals 917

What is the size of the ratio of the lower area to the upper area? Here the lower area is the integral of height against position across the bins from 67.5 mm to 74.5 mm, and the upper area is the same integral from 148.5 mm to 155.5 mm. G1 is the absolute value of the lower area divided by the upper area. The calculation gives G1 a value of 1.02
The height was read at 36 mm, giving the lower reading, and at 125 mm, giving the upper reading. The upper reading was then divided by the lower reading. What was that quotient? 1.15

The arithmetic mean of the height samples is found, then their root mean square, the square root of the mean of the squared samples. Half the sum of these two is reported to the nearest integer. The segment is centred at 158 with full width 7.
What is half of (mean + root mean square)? 430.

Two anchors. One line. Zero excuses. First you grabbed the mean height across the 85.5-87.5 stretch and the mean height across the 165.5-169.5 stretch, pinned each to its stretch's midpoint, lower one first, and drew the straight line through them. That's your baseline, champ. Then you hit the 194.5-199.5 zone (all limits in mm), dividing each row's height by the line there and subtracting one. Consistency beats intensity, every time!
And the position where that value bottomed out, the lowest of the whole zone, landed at 197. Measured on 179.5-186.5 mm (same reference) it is 185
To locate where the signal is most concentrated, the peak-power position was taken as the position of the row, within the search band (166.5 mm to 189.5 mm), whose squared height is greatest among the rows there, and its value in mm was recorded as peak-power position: 182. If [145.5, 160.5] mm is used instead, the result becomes 154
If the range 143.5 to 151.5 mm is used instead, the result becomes 150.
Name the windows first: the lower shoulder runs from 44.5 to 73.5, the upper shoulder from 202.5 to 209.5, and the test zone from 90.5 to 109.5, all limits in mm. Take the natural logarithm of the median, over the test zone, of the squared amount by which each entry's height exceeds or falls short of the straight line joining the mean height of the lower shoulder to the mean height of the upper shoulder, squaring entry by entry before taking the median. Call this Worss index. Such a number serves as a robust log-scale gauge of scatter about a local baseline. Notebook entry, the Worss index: 7.1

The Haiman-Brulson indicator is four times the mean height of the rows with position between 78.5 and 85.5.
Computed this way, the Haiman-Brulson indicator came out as 1779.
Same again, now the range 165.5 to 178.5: 1723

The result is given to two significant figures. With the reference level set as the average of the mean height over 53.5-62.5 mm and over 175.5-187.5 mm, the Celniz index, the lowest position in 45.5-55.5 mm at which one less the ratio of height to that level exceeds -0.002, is 50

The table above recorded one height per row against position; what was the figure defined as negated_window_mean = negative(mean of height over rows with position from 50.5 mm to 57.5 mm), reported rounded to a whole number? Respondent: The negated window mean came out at -442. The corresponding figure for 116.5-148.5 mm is -480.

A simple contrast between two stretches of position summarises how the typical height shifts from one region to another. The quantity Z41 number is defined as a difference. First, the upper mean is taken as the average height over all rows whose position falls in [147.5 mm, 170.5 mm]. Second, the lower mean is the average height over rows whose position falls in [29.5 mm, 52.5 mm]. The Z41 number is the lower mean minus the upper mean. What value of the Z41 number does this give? 6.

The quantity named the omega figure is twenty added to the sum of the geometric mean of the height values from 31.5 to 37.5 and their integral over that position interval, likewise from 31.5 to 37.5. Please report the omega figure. 3170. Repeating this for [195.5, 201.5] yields 3047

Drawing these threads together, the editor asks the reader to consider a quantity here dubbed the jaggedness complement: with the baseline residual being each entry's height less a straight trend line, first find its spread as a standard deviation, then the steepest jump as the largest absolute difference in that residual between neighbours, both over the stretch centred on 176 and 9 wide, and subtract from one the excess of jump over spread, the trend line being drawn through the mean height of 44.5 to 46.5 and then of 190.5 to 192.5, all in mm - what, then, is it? -23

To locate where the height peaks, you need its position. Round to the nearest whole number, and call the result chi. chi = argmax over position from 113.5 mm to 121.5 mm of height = 116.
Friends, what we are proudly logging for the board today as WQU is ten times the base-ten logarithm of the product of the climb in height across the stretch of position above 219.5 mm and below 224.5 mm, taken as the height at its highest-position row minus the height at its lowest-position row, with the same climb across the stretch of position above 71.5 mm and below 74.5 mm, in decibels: 26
